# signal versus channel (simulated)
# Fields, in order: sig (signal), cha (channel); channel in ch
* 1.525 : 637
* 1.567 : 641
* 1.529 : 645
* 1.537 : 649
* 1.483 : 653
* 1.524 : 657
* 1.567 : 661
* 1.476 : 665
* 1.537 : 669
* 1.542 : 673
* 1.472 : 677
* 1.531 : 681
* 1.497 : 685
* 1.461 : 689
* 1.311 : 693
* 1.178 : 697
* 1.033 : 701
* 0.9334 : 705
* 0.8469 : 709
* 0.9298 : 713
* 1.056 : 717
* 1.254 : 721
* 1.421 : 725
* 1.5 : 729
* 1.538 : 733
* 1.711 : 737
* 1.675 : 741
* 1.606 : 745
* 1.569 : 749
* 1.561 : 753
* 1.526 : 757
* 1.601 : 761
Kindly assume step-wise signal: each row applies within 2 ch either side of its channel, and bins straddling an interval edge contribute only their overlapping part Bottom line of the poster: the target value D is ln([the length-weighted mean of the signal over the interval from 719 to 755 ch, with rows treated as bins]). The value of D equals 0.43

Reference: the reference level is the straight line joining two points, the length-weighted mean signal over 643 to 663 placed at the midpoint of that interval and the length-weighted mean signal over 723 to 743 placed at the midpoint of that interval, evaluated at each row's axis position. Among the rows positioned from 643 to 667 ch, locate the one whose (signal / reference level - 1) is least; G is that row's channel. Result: 665 ch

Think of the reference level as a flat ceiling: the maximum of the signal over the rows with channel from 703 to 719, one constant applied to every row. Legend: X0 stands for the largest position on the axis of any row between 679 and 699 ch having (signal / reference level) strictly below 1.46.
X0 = 697 ch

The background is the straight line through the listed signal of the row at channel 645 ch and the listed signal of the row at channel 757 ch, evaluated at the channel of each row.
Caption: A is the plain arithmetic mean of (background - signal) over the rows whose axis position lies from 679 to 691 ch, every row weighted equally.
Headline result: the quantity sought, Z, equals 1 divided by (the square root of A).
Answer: 5.6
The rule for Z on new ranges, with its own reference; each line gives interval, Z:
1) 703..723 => 1.4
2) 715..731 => 2.1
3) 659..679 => 10.2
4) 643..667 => 10.3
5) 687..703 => 1.9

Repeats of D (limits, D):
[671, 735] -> 0.25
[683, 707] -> 0.21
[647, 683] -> 0.42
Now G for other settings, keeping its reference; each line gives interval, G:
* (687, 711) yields 709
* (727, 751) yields 729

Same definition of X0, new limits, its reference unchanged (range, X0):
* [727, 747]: 733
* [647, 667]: 665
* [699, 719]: 717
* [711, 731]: 729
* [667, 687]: 685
